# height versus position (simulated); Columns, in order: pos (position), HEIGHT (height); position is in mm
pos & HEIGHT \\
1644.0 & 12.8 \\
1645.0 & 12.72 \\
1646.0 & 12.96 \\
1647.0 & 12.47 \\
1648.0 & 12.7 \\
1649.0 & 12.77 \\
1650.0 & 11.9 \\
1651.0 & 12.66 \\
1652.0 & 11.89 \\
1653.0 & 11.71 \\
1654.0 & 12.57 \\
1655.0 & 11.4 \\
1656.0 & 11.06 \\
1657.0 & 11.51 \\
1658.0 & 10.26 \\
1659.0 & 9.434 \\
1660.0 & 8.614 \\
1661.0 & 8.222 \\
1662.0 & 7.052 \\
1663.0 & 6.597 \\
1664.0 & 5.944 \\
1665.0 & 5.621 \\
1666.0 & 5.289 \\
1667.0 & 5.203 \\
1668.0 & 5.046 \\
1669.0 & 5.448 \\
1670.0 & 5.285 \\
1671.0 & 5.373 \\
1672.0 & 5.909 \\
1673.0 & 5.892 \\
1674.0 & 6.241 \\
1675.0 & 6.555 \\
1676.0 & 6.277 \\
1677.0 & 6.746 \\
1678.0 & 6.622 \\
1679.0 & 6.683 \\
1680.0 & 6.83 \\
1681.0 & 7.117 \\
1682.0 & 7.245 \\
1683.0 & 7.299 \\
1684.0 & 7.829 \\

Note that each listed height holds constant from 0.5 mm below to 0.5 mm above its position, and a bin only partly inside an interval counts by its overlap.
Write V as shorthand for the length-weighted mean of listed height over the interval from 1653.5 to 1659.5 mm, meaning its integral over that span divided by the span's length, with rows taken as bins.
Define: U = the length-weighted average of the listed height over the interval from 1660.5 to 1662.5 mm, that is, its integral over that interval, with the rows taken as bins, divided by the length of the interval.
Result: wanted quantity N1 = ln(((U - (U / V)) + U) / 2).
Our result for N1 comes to 1.99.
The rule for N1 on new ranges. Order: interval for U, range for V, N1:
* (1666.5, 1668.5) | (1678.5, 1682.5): 1.56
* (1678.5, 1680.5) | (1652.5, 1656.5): 1.87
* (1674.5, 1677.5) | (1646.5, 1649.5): 1.84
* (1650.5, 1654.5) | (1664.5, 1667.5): 2.40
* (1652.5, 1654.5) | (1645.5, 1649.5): 2.46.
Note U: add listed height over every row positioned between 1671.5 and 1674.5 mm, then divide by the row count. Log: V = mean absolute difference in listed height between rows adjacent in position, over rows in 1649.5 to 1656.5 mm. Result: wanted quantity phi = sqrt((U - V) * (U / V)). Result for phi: 6.9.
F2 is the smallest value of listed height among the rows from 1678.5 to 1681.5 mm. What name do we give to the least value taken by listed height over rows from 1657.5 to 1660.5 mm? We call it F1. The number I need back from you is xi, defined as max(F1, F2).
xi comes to 8.6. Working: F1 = 8.614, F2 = 6.683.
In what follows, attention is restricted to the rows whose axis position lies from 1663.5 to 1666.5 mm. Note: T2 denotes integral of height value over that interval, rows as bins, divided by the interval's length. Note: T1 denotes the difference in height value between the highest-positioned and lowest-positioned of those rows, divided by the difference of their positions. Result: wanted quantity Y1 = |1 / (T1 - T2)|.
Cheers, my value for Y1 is 0.168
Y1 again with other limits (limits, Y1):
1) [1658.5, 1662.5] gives 0.110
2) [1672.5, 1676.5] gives 0.164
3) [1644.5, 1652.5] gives 0.079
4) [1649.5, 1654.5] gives 0.083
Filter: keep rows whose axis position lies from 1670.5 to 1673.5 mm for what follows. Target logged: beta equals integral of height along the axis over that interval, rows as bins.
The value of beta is 17.2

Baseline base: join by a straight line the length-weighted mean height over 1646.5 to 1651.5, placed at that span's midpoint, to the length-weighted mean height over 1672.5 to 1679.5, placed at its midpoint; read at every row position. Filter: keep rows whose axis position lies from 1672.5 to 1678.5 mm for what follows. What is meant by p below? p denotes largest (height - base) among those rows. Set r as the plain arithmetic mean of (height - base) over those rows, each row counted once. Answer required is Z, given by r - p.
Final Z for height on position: -0.80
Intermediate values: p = 0.6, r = -0.15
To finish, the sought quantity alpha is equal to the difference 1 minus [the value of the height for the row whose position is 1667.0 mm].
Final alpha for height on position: -4.2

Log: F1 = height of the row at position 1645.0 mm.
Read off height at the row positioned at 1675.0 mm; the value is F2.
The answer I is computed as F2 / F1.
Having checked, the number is 0.52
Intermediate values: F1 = 12.72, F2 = 6.555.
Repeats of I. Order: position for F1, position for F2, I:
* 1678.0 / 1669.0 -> 0.82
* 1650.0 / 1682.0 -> 0.61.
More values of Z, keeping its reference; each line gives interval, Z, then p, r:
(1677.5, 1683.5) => -0.89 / 2.4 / 1.55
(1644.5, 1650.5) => -0.52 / 0.3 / -0.25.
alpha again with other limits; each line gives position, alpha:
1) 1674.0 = -5.2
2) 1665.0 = -4.6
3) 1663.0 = -5.6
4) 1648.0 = -11.7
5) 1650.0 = -10.9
